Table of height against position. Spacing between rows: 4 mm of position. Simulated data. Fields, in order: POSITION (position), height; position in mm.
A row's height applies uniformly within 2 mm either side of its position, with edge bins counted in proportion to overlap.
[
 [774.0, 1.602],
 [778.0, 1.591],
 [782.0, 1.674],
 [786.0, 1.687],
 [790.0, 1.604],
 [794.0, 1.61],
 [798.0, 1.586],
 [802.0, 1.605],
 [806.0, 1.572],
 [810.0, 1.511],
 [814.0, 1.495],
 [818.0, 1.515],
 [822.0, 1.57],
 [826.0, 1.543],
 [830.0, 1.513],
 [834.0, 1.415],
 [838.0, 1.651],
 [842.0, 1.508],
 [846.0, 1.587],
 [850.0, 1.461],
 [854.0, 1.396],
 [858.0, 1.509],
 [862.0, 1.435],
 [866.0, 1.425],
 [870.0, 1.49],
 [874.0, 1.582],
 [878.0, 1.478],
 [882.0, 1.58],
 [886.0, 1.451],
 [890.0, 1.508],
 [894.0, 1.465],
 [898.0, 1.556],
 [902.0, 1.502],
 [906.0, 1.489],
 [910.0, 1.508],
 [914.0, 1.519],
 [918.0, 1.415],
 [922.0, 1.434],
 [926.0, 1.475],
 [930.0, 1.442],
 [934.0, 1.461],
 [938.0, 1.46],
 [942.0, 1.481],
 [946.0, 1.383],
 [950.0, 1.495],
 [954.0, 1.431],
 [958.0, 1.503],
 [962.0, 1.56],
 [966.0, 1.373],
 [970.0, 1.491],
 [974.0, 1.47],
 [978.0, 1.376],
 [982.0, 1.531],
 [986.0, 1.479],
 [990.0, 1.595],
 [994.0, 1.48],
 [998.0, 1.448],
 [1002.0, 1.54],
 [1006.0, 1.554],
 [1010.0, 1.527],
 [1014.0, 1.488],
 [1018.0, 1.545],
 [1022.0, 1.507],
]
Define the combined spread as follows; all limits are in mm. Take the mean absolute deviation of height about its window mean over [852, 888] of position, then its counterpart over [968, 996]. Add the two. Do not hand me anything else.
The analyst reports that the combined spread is 0.094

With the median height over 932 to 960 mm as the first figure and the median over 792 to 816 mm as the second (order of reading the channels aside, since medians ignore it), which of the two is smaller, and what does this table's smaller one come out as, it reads 1.46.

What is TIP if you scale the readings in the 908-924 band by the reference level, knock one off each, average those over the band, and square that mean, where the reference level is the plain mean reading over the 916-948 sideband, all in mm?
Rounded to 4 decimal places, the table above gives 0.0003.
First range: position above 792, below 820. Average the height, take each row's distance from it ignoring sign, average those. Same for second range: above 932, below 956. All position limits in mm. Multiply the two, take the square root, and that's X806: 0.036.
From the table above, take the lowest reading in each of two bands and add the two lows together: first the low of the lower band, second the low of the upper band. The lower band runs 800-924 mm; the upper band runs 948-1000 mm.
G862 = 2.769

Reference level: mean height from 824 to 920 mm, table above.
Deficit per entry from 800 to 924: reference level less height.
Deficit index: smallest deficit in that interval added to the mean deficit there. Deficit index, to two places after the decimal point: -0.16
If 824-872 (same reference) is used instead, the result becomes -0.15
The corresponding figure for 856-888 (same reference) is -0.08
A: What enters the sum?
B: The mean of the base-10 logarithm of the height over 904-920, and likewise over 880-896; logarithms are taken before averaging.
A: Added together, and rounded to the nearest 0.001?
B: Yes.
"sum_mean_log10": 0.347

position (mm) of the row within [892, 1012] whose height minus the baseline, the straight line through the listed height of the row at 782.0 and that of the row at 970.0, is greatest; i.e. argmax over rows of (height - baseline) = 990.0 mm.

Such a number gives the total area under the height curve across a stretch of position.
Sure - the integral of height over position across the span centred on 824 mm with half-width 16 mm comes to 48.9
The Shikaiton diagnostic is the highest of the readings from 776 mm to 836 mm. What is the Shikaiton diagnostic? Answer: 1.687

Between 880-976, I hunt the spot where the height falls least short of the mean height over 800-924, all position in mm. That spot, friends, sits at 882.0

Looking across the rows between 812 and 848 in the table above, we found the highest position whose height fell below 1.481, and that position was 834.0 mm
